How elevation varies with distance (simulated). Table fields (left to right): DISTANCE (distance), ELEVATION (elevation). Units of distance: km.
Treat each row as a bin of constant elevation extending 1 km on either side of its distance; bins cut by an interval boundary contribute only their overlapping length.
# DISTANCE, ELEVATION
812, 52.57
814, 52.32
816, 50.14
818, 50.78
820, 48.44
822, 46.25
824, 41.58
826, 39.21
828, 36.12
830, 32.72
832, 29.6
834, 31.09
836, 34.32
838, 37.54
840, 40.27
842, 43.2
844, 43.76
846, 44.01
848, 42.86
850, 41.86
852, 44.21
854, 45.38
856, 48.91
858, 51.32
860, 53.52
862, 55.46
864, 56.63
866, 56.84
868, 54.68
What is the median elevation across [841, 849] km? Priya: 43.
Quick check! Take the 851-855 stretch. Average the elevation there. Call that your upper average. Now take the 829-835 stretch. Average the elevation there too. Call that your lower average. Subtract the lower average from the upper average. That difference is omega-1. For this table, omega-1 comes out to 14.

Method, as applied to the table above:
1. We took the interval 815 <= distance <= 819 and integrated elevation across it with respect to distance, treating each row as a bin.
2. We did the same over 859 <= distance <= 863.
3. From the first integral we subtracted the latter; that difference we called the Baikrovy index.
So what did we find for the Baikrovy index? -16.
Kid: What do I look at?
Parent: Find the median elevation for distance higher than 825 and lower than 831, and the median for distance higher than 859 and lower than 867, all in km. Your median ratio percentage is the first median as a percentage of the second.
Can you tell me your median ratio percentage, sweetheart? 64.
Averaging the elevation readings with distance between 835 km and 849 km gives 41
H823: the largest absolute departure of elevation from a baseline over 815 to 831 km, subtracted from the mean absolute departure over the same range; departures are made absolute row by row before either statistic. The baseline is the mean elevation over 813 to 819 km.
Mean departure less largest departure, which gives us -10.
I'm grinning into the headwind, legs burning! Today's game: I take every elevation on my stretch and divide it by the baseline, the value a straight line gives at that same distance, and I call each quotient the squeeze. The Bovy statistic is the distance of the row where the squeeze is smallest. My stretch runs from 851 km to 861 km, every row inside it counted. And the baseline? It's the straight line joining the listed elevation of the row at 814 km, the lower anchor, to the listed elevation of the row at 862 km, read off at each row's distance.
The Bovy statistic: 852 km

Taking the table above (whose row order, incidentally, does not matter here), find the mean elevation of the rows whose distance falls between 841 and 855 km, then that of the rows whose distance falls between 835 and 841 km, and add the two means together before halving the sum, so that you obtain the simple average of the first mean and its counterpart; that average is 40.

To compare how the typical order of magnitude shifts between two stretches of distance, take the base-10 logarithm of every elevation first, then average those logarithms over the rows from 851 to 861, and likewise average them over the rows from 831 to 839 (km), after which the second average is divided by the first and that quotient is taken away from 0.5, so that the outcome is -0.40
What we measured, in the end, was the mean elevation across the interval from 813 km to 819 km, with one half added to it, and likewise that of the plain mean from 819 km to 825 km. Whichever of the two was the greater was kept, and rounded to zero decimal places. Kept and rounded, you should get 52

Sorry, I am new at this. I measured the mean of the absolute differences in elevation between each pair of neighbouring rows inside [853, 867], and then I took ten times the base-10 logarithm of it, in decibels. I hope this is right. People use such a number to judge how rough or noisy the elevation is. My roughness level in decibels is 2.8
